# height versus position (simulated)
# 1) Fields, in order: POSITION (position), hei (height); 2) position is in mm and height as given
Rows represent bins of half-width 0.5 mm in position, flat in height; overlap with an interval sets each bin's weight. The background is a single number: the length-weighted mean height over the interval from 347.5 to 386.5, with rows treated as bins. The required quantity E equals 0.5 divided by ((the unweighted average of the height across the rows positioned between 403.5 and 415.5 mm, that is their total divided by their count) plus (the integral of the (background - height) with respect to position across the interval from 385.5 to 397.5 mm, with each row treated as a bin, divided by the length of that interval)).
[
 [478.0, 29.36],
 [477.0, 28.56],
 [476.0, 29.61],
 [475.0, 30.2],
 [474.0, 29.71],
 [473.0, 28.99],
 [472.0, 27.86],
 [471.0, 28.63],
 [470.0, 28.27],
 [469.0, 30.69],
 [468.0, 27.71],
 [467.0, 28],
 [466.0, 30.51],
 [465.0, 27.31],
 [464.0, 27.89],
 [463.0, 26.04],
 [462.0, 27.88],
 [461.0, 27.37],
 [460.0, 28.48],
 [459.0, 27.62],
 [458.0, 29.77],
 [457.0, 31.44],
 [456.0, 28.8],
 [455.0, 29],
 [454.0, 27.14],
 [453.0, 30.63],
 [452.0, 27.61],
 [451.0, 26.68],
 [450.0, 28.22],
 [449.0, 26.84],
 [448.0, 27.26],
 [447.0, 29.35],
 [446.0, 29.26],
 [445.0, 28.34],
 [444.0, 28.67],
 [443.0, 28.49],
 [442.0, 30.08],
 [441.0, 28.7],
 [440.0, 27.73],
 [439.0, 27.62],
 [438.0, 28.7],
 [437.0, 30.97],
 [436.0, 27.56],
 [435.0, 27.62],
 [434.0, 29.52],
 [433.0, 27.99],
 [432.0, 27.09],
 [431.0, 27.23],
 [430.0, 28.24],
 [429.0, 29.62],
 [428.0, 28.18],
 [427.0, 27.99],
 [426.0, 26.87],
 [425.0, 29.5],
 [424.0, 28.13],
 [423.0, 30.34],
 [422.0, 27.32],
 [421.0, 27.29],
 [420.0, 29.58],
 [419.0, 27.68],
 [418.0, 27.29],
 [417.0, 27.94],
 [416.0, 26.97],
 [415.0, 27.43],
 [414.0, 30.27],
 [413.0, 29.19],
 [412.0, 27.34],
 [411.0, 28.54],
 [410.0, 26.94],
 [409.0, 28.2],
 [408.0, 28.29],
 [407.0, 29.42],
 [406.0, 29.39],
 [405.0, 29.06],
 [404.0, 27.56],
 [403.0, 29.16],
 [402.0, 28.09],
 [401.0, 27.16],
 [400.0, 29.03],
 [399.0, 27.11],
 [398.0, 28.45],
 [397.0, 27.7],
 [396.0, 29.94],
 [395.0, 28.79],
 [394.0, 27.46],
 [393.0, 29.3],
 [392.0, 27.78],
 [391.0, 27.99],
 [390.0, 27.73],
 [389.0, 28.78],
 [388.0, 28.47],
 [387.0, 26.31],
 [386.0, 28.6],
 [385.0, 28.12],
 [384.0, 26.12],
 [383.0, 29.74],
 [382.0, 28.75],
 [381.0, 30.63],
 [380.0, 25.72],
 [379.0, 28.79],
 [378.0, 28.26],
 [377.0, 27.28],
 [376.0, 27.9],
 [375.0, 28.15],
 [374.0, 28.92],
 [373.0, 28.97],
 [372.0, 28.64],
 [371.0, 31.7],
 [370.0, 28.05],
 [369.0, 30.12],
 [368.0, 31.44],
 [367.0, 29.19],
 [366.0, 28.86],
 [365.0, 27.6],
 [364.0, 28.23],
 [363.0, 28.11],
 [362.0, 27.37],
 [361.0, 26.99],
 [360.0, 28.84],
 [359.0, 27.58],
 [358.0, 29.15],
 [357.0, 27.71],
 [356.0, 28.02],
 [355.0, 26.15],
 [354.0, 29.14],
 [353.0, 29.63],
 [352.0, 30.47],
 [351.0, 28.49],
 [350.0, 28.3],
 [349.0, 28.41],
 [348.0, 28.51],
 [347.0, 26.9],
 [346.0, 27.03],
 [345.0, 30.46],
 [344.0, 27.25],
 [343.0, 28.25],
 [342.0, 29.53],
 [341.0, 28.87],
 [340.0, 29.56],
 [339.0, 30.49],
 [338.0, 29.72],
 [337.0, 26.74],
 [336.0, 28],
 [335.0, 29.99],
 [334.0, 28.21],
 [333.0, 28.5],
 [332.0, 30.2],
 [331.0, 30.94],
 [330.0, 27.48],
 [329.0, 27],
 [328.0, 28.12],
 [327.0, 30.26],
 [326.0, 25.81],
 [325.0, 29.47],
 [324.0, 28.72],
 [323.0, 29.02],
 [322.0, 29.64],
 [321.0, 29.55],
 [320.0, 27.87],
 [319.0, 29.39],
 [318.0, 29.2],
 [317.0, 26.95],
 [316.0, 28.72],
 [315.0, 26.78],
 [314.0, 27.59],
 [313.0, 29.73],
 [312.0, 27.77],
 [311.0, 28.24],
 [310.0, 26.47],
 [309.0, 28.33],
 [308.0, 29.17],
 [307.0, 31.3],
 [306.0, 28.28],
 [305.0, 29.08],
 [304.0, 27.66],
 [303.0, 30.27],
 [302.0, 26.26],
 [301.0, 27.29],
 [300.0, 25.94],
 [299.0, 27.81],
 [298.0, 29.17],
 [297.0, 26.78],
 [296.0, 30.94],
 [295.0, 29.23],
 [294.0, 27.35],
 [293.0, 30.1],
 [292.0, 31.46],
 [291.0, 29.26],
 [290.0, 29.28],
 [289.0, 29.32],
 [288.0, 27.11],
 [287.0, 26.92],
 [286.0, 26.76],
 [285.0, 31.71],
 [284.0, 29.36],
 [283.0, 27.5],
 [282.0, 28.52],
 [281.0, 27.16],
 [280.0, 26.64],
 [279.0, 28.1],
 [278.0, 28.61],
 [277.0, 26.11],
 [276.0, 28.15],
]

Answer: 0.0174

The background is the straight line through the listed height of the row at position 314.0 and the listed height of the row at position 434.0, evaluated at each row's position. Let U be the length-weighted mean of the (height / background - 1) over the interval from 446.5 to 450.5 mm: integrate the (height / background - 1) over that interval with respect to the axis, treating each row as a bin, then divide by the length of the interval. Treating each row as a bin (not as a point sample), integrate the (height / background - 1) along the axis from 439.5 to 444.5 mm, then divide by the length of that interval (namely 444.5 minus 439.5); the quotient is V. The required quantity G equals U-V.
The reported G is -0.03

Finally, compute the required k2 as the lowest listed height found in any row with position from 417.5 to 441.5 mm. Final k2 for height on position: 26.87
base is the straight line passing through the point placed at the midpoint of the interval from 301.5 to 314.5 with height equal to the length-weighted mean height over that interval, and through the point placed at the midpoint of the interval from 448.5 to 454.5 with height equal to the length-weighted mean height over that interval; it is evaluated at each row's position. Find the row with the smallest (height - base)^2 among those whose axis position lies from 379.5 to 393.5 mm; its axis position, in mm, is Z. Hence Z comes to 385.0 mm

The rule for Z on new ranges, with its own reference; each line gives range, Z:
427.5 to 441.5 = 433.0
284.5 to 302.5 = 298.0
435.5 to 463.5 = 462.0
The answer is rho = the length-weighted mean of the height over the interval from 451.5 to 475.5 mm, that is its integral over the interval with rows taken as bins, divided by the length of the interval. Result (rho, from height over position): 28.6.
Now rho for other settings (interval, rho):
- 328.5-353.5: 28.8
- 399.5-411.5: 28.4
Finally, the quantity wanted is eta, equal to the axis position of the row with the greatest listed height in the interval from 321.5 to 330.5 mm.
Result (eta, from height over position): 327.0 mm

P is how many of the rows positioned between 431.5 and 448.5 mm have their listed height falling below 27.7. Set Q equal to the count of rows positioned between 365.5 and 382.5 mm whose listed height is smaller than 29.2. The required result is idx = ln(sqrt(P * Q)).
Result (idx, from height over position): 2.09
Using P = 5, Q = 13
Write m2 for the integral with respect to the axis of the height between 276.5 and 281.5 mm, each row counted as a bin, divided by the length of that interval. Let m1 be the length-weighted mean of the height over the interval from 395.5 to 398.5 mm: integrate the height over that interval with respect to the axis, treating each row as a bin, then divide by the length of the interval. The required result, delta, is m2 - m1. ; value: -1.4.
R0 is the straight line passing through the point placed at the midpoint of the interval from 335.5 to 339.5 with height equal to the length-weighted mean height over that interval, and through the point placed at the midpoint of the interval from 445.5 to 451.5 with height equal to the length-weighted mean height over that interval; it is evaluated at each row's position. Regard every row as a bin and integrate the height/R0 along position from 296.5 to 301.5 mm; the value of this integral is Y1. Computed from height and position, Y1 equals 4.72 mm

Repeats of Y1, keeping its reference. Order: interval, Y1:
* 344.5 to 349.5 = 4.93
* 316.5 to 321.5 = 4.95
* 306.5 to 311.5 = 4.96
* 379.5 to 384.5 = 4.96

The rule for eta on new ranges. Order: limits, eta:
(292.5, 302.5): 296.0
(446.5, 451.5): 447.0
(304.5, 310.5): 307.0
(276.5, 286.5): 285.0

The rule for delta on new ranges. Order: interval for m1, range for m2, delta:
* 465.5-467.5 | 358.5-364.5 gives -1.4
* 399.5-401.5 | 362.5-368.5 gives 0.8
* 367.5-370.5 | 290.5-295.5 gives -0.4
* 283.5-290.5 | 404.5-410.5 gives -0.1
